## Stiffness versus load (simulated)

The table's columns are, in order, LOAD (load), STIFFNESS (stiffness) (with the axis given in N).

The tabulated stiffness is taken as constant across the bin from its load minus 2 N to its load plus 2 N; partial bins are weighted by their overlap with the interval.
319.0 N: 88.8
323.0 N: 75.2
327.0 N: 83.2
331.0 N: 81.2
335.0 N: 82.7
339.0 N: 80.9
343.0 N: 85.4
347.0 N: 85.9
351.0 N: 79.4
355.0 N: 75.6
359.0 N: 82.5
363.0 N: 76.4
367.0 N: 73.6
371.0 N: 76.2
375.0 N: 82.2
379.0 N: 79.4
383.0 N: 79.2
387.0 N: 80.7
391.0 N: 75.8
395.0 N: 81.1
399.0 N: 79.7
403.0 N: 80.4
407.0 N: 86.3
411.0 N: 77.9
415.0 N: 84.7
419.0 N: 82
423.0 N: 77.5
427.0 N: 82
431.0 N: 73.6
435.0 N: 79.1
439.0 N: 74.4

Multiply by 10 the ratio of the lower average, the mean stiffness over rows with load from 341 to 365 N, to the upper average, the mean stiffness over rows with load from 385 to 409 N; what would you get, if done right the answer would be 10.0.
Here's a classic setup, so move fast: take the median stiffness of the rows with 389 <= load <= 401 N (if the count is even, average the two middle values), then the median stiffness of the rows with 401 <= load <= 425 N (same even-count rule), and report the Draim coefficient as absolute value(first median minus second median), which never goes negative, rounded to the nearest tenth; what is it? 1.5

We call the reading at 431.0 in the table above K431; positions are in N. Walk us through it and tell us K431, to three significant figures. 73.6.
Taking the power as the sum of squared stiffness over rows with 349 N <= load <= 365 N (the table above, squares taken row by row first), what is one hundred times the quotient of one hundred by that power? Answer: 0.41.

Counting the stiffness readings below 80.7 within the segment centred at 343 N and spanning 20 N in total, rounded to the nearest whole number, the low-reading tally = 1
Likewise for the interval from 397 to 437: 6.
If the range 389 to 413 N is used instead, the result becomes 4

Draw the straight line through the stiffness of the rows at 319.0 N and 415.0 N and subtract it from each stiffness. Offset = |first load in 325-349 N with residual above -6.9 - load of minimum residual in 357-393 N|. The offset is 40 N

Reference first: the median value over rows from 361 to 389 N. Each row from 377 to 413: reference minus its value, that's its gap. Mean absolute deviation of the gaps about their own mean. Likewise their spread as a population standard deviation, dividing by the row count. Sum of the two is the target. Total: 4.5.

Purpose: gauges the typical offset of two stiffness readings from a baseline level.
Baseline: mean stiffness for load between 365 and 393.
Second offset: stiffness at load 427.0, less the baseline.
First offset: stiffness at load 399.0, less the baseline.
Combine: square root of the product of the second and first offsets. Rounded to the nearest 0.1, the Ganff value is 2.4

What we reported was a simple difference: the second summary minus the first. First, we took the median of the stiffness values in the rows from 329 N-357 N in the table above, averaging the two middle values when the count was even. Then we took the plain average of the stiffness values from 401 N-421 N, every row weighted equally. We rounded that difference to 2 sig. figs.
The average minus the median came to 1.1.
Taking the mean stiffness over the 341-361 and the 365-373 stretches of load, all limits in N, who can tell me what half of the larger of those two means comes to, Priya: 40.9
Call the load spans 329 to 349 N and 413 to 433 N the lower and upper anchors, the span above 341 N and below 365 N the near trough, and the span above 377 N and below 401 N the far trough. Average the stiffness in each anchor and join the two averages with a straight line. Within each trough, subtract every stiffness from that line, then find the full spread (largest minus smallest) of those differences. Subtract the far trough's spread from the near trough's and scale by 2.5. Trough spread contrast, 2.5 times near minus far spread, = 11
